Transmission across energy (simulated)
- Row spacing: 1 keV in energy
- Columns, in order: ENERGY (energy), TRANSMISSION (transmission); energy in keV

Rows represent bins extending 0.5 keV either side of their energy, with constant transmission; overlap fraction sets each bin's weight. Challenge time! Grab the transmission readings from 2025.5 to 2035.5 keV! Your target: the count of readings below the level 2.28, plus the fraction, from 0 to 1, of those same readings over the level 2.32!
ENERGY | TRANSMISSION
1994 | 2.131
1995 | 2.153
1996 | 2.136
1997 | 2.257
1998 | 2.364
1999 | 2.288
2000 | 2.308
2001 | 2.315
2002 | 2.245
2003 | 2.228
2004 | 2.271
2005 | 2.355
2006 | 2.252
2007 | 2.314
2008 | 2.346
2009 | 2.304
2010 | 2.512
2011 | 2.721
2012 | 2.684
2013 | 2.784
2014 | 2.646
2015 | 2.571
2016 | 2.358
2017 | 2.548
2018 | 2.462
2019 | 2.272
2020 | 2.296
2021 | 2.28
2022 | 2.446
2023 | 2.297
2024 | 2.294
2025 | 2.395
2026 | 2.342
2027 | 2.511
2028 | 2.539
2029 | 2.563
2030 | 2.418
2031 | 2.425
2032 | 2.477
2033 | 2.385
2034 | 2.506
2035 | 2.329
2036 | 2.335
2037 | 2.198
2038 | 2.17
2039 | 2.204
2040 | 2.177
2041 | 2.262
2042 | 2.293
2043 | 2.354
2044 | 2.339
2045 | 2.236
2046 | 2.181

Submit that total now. 1.0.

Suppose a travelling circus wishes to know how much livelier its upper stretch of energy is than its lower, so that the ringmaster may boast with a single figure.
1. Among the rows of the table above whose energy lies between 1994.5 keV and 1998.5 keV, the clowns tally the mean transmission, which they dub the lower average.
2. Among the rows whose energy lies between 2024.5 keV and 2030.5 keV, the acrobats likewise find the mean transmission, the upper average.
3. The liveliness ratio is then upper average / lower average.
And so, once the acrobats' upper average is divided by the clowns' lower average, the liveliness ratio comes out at 1.10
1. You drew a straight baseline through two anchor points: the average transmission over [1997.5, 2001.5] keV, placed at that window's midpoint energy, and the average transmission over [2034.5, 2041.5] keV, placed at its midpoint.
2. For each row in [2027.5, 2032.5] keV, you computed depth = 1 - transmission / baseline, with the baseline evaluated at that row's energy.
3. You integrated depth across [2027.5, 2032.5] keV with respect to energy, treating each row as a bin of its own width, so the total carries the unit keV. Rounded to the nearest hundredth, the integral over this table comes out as -0.51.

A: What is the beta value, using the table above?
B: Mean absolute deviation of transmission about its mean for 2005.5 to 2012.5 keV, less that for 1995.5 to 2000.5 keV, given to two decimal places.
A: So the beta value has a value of 0.10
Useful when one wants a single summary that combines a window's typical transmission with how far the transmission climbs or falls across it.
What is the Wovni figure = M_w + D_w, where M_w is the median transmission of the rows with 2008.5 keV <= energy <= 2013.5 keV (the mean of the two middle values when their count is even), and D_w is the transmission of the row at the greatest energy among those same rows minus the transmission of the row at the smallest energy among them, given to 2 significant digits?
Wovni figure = 3.2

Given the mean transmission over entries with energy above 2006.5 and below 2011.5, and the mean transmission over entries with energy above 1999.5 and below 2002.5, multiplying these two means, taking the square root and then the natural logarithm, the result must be 0.860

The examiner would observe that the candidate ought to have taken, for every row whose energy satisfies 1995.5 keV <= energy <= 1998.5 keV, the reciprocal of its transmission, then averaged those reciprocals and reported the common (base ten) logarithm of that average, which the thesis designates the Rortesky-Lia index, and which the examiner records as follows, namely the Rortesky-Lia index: -0.352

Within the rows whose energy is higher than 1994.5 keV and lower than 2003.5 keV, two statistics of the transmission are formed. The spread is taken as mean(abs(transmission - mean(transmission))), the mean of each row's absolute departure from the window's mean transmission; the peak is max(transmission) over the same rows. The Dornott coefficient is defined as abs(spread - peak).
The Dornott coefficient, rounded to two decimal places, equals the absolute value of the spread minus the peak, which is 2.31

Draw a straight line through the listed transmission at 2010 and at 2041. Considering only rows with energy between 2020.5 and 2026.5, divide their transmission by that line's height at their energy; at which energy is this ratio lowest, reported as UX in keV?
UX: 2021 keV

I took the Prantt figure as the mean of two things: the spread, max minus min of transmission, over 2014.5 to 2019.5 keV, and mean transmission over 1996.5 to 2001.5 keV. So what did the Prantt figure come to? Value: 1.303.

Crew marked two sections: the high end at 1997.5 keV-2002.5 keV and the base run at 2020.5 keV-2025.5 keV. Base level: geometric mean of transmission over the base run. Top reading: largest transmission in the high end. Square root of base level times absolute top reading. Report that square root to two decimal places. 2.35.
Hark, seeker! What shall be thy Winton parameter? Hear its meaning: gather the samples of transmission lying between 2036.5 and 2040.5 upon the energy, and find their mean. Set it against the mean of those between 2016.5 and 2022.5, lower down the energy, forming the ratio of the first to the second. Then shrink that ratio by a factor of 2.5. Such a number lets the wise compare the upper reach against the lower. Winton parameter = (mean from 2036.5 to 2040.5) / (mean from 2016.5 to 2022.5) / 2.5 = 0.367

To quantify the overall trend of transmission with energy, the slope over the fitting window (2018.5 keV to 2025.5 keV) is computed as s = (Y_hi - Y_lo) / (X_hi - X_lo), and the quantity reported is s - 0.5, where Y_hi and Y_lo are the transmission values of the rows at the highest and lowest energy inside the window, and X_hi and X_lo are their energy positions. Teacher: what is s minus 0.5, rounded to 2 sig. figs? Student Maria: -0.48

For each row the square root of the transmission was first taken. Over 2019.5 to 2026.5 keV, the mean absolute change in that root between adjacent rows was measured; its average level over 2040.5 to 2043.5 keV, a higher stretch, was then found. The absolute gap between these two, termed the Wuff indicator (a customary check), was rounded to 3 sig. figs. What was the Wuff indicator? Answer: 1.49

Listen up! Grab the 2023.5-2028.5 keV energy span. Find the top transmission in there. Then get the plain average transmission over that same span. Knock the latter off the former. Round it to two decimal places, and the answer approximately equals 0.12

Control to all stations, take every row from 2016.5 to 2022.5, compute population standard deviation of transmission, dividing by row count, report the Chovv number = 0.11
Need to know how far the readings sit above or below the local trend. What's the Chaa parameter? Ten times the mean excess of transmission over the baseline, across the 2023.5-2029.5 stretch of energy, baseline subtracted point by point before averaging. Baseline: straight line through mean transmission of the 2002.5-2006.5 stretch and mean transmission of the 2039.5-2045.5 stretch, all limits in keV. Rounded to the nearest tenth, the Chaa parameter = 1.6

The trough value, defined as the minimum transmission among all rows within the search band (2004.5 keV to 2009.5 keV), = 2.252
